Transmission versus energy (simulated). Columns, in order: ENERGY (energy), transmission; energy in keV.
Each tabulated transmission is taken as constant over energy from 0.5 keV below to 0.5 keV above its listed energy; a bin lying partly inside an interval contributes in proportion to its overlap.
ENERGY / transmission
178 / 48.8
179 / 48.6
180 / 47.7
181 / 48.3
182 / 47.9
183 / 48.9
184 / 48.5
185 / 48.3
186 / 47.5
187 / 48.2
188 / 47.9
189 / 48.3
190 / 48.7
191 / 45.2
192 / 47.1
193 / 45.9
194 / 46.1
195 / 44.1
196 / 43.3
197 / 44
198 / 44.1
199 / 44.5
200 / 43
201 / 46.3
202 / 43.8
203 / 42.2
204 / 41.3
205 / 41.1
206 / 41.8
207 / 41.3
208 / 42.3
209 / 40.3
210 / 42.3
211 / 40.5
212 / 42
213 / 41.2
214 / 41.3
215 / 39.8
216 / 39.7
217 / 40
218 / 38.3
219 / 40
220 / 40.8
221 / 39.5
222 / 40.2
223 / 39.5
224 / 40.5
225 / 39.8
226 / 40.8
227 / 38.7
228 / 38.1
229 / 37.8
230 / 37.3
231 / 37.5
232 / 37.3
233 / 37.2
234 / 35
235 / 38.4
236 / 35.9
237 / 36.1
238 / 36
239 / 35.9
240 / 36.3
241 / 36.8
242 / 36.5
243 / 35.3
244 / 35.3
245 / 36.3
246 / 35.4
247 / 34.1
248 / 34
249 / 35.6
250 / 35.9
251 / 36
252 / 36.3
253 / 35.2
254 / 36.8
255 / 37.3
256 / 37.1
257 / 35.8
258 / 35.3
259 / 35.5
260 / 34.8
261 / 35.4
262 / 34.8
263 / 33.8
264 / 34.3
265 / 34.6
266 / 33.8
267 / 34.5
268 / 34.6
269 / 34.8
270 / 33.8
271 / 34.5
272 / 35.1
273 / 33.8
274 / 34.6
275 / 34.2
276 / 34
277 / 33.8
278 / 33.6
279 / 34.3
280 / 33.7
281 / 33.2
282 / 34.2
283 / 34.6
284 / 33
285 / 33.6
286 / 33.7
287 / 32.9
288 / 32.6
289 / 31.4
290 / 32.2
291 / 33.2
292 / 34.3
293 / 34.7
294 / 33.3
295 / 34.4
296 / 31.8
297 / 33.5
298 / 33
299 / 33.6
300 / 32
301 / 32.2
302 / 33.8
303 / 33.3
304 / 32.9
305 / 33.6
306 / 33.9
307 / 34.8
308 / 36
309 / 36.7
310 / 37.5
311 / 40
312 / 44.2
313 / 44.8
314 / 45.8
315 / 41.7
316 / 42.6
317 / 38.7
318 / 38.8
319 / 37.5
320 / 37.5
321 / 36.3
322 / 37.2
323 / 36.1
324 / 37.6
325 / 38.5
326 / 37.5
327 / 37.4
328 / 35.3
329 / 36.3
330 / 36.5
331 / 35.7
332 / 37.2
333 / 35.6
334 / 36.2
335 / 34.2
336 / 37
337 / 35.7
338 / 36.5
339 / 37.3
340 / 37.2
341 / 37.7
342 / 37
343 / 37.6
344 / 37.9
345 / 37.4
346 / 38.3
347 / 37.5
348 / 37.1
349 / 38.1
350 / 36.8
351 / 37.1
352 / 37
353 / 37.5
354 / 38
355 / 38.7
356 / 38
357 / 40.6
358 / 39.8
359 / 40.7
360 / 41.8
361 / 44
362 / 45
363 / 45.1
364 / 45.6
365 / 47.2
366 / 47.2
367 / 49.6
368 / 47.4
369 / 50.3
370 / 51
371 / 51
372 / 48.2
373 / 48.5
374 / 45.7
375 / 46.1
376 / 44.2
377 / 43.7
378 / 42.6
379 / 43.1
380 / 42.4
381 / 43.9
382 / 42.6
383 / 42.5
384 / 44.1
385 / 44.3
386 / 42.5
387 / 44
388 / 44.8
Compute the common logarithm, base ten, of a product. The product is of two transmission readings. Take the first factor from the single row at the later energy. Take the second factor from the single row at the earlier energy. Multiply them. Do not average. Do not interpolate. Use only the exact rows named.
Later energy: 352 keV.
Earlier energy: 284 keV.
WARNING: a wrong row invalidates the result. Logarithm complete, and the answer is 3.09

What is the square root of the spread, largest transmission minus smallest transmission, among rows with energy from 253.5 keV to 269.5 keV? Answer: 1.9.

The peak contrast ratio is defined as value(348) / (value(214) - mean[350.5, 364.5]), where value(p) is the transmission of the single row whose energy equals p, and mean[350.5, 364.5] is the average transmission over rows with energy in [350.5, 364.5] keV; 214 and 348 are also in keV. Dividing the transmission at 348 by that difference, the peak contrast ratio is 56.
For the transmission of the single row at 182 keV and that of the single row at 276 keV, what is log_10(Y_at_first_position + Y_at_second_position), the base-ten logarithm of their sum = 1.91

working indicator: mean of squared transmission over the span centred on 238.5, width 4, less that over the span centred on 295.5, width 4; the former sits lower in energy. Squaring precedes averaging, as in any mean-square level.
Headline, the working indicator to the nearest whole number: 195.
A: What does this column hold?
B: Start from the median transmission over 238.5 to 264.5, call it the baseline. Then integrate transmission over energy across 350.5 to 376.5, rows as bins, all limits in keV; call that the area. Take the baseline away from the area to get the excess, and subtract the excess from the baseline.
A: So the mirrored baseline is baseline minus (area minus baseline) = -1074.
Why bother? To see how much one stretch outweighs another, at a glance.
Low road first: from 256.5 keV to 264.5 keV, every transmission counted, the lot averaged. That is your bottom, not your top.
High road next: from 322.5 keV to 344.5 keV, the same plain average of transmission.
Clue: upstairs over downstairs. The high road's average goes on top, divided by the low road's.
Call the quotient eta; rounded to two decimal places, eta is 1.05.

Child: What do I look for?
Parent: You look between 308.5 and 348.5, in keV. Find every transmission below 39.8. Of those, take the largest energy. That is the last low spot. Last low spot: 348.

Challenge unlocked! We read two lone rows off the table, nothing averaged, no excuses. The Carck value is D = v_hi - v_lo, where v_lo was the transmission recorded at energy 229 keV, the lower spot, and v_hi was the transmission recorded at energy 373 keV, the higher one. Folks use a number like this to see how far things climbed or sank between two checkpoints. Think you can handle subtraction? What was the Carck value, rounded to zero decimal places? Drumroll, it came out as 11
